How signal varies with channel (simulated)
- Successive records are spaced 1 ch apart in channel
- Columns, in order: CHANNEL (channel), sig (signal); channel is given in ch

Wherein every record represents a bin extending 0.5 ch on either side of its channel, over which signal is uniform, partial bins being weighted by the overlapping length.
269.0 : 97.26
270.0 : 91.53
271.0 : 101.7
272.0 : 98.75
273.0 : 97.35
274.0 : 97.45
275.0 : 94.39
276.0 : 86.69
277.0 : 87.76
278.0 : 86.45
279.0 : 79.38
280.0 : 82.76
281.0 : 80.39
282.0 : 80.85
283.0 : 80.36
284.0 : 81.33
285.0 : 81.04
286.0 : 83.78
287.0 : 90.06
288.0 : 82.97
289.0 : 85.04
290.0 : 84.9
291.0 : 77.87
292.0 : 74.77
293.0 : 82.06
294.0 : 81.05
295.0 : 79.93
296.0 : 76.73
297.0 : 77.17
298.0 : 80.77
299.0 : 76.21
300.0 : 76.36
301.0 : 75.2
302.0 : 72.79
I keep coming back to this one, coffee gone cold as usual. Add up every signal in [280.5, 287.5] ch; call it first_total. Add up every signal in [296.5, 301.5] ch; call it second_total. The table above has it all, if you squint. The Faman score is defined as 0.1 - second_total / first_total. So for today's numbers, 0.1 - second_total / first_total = -0.57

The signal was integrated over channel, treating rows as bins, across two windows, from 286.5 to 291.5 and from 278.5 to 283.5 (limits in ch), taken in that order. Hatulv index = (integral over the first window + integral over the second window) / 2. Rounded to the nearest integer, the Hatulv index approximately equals 412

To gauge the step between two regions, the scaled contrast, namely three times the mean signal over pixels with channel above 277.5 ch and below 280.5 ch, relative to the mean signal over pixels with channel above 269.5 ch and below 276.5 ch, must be 2.61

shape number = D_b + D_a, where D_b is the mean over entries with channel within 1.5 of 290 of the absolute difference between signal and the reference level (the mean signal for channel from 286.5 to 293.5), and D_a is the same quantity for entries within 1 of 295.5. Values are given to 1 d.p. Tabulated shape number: 7.4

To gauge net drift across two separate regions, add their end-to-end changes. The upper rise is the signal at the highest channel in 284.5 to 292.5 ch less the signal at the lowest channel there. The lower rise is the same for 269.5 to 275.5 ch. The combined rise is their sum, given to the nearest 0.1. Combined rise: -3.4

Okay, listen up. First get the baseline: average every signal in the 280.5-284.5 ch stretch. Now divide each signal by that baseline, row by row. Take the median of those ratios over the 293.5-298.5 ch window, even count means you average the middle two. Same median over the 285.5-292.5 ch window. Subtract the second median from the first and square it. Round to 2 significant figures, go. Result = 0.0023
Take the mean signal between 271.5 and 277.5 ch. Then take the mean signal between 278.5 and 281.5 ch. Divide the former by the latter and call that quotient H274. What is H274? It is 1.16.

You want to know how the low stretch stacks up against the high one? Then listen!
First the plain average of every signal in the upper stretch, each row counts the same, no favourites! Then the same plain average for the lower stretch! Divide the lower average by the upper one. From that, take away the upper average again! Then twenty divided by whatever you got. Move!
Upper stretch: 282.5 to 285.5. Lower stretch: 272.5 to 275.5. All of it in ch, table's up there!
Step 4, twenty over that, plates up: -0.251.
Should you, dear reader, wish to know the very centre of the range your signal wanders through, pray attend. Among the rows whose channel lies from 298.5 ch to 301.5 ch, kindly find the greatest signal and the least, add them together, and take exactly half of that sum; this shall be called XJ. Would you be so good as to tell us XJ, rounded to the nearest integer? 76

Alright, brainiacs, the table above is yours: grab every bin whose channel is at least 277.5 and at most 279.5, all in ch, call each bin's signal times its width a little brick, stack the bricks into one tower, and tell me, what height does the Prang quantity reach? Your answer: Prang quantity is 166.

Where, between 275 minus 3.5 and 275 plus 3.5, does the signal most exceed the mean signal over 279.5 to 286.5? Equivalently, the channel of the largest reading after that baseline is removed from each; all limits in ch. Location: 272.0 ch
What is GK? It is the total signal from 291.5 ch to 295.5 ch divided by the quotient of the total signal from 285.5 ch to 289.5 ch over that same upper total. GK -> 295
